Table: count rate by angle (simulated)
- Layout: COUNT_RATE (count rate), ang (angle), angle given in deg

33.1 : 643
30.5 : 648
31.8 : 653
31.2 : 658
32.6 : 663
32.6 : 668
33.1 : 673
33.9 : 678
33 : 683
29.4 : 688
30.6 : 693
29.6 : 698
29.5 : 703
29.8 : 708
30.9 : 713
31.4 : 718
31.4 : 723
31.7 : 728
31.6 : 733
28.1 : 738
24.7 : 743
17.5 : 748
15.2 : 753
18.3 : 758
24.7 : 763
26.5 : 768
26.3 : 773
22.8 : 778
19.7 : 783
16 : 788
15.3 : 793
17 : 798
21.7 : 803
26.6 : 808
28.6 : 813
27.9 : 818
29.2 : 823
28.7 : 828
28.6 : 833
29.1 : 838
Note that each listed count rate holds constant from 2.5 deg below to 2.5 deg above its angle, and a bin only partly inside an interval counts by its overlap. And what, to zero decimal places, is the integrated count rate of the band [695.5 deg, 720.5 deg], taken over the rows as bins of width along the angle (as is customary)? 756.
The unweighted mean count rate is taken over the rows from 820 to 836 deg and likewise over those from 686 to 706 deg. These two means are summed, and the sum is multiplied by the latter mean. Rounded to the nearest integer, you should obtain 1745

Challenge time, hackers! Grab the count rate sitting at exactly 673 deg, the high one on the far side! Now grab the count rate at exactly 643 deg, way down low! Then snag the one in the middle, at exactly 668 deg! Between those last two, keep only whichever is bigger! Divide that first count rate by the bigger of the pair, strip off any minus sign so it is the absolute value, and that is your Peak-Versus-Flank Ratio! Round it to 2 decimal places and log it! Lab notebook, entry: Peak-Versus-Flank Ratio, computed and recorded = 1.00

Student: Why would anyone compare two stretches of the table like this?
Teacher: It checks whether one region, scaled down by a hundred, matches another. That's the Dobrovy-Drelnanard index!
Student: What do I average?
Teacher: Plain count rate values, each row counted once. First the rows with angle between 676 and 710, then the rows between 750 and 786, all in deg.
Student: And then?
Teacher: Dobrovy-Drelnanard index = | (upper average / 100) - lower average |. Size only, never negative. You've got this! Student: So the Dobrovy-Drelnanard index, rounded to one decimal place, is 30.6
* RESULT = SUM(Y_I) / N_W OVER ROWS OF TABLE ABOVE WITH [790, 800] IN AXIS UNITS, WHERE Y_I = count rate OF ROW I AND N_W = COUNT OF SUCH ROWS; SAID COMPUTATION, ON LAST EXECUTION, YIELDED 16.1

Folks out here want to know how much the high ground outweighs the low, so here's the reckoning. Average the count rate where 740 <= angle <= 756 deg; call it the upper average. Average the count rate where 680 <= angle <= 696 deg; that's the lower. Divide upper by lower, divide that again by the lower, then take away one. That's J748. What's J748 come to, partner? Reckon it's -0.980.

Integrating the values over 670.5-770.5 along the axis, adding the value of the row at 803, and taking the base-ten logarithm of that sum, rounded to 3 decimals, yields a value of 3.451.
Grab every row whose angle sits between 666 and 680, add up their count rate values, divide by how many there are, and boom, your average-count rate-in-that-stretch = 33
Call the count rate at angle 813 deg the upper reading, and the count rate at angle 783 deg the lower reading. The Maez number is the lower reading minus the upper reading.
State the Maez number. -9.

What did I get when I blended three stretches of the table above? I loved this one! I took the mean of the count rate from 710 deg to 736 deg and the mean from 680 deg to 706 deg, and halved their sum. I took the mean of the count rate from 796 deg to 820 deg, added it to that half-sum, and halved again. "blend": 28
